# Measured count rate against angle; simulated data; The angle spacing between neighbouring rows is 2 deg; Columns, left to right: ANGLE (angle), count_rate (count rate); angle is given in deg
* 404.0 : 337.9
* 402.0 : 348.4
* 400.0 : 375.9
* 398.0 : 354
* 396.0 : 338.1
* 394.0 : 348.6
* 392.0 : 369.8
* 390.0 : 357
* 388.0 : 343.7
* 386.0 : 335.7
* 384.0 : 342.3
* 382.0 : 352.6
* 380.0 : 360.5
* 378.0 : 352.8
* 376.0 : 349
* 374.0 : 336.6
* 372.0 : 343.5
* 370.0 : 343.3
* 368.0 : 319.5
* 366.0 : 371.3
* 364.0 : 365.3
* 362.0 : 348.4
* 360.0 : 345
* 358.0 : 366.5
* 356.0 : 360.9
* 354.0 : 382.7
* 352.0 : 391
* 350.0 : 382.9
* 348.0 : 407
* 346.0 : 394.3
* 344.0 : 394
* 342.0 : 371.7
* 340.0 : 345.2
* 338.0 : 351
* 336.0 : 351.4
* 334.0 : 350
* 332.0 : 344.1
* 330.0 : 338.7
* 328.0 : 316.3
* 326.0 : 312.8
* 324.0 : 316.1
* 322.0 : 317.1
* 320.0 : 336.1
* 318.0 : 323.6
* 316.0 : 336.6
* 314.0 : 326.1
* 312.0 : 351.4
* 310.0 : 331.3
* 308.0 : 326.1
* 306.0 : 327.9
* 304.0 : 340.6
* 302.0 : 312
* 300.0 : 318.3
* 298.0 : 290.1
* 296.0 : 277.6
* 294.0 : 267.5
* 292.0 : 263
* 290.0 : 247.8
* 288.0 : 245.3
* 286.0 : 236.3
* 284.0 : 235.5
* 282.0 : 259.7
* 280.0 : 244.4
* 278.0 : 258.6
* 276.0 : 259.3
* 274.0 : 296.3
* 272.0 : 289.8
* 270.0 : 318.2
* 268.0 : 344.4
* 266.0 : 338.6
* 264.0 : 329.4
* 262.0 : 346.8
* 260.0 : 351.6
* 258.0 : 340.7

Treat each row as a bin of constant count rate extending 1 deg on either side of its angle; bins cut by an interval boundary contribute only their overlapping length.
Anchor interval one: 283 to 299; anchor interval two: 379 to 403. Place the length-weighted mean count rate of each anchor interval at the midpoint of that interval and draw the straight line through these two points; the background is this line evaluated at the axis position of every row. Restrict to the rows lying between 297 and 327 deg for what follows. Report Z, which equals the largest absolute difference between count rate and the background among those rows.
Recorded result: 74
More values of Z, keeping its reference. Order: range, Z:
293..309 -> 70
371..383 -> 19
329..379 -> 95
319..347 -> 86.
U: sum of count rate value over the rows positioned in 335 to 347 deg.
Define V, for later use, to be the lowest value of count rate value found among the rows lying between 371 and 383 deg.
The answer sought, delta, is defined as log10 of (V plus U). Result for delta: 3.41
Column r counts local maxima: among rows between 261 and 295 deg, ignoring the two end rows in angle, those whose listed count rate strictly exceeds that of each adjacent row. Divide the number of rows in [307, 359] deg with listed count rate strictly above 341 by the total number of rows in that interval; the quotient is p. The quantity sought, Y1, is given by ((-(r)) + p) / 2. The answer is -1.2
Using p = 0.6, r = 3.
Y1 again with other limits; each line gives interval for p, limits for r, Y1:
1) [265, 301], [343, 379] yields -2.5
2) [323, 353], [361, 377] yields -0.6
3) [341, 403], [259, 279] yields -0.6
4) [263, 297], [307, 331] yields -1.5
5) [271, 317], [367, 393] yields -1.0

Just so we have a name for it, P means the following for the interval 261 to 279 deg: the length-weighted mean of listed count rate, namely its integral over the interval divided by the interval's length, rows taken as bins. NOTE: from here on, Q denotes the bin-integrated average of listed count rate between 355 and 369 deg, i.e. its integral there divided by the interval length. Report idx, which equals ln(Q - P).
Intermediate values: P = 309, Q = 354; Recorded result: 3.80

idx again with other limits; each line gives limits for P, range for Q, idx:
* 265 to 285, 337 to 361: 4.50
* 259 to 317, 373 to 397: 3.91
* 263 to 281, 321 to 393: 4.02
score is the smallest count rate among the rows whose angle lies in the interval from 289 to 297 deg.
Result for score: 247.8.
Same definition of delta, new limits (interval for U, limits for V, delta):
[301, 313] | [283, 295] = 3.35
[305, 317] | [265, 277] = 3.35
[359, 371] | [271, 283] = 3.37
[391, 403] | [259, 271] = 3.39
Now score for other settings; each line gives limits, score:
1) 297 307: 290.1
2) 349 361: 345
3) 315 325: 316.1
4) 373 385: 336.6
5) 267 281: 244.4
